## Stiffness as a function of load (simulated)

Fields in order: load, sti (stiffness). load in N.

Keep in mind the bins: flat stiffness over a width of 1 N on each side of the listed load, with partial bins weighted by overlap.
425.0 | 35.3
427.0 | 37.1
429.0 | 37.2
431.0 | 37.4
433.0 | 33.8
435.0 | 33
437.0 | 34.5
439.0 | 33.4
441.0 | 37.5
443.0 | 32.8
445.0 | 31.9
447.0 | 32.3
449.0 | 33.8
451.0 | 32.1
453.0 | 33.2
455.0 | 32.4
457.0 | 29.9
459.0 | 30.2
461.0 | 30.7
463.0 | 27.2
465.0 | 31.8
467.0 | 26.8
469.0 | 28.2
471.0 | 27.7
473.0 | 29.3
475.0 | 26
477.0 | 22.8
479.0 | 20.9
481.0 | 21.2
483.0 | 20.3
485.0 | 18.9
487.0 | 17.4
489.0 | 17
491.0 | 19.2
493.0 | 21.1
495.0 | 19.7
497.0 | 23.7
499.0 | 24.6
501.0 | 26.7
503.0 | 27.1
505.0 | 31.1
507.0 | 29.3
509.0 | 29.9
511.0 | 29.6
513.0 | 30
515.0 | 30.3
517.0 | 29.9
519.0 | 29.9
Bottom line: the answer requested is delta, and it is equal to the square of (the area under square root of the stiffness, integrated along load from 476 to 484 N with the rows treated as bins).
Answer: 1363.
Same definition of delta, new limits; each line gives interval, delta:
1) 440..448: 2150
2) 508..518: 2994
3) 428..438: 3516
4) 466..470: 440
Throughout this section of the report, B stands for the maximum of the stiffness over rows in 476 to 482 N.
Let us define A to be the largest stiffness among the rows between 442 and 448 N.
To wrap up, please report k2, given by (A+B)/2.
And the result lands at 27.8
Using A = 32.8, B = 22.8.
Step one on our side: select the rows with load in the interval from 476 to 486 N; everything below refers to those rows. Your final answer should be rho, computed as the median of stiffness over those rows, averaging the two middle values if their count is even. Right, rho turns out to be 21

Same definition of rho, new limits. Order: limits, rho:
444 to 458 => 32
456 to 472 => 29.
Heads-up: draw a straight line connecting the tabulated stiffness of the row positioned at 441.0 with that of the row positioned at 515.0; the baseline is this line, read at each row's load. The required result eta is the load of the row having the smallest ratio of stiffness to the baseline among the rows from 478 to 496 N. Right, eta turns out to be 489.0 N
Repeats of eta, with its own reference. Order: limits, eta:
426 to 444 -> 435.0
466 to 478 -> 477.0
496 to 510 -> 497.0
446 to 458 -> 457.0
